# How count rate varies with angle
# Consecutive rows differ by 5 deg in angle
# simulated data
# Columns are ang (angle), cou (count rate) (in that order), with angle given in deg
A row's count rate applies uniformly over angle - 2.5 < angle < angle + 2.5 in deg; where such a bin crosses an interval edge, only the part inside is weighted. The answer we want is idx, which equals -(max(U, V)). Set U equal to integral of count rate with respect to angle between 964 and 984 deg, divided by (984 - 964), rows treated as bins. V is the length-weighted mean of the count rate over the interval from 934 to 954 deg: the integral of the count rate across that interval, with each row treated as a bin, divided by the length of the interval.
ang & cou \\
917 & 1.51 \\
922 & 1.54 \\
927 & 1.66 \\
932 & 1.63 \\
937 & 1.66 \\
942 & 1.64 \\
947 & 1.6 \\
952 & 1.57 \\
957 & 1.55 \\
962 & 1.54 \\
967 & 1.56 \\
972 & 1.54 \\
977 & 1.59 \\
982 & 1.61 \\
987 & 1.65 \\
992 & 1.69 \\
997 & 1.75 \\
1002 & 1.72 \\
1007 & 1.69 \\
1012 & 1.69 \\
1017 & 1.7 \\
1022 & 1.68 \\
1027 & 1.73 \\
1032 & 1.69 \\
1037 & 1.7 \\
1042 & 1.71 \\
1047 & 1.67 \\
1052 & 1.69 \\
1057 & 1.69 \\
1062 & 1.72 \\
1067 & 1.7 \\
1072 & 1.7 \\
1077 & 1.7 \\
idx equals -1.62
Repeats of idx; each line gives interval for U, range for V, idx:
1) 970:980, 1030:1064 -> -1.70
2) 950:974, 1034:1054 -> -1.69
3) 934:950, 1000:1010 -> -1.70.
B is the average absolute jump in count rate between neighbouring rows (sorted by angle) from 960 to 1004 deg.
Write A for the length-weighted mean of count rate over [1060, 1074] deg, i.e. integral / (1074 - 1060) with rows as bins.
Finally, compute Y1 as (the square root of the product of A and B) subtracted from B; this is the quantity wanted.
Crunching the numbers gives -0.209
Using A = 1.71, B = 0.0350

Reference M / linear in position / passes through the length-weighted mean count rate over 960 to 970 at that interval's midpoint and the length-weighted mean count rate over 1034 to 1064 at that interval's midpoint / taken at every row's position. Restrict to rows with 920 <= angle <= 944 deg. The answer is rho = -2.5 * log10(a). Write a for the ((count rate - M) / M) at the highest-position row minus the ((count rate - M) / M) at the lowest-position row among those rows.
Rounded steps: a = 0.042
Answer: 3.4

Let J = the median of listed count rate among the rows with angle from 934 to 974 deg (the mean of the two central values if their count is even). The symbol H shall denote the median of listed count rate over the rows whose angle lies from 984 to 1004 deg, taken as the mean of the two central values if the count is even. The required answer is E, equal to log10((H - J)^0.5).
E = -0.43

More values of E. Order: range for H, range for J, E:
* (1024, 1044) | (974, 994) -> -0.56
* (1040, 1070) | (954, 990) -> -0.43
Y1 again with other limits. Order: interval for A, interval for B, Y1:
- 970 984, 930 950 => -0.188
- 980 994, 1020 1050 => -0.192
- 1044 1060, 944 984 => -0.178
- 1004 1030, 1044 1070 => -0.155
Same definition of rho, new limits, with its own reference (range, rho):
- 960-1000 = 2.6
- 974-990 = 3.9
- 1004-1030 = 6.6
